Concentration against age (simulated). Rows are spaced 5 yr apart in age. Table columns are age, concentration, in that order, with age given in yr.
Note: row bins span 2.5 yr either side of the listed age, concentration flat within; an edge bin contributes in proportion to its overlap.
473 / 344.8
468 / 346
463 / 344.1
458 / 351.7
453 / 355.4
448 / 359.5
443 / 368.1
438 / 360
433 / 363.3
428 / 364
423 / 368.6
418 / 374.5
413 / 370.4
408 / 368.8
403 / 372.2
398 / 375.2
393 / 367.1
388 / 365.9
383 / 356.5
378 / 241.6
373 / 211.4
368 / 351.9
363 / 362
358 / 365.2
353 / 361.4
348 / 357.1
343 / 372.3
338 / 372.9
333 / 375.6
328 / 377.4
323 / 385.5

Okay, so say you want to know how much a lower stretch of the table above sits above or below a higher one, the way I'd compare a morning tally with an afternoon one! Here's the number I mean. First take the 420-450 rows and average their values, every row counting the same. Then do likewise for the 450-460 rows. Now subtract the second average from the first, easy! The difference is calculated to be 10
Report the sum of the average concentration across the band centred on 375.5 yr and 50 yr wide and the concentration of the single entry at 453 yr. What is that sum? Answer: 691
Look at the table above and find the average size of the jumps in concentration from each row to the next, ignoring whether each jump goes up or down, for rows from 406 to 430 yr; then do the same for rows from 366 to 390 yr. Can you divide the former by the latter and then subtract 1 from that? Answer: -0.9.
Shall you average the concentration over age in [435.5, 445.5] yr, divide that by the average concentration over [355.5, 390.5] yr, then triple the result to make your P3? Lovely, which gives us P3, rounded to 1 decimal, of 3.4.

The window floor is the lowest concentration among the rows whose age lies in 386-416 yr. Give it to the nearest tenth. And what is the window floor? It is 365.9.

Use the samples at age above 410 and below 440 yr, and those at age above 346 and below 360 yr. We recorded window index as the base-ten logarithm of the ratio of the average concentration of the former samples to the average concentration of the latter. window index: 0.01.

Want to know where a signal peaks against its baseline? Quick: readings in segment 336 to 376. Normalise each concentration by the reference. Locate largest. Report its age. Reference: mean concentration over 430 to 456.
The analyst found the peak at 338 yr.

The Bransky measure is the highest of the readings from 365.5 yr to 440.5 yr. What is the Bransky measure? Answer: 375.2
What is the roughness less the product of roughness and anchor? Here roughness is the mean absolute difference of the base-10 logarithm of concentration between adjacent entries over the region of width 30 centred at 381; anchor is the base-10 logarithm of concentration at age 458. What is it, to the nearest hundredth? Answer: -0.14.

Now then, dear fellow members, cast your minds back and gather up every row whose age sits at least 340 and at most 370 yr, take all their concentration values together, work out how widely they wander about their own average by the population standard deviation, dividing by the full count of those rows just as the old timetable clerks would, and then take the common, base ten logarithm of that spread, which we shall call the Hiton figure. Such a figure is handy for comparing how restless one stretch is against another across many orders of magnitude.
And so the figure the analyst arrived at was 0.80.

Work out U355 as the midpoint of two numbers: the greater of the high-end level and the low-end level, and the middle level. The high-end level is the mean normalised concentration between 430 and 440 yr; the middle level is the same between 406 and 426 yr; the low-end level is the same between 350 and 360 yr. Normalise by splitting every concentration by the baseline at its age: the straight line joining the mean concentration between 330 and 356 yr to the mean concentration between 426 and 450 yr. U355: 1.01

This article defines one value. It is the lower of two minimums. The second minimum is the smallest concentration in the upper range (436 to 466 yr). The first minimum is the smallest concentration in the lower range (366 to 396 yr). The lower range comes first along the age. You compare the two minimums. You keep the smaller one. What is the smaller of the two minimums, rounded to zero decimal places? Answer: 211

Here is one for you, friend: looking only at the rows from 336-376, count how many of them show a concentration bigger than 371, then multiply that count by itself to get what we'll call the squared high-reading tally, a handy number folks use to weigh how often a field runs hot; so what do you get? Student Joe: 4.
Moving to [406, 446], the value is 1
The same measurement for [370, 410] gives 4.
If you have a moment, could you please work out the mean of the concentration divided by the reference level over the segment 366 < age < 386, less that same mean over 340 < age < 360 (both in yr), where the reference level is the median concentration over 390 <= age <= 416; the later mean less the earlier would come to -0.20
